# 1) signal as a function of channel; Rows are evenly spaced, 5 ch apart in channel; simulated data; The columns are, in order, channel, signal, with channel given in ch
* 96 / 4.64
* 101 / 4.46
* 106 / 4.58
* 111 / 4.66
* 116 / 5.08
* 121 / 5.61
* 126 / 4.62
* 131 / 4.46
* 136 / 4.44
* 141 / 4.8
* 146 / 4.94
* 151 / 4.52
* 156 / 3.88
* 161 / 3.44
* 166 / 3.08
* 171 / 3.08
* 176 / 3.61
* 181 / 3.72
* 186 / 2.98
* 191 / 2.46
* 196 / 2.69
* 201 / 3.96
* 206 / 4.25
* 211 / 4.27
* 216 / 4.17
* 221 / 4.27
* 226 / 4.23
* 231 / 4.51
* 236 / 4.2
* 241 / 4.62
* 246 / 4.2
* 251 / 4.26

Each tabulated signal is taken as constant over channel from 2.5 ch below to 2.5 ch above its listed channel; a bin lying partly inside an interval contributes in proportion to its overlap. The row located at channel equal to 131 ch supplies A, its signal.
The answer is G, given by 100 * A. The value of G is 446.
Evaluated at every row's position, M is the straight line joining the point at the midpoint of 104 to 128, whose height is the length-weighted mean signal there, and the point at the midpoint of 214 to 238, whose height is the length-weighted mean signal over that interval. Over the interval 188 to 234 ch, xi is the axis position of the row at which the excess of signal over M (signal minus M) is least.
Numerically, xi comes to 191 ch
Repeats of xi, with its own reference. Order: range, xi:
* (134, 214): 191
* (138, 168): 166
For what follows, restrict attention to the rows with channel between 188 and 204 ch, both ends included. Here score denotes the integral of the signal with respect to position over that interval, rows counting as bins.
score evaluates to 49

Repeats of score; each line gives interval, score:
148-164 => 63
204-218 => 59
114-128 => 72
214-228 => 59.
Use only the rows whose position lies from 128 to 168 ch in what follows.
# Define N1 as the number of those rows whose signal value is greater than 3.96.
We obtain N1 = 5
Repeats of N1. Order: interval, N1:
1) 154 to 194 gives 0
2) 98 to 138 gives 8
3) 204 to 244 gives 8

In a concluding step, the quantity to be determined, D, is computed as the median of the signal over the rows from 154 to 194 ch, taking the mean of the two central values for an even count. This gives 3.3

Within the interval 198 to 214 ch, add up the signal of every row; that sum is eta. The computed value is 12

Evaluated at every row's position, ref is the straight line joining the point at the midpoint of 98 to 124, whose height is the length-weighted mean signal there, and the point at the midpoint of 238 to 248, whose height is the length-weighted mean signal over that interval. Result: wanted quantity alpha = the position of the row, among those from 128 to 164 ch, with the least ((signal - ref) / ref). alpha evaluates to 161 ch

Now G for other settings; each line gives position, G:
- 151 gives 452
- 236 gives 420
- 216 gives 417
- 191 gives 246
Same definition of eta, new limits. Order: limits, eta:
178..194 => 9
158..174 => 10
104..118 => 14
